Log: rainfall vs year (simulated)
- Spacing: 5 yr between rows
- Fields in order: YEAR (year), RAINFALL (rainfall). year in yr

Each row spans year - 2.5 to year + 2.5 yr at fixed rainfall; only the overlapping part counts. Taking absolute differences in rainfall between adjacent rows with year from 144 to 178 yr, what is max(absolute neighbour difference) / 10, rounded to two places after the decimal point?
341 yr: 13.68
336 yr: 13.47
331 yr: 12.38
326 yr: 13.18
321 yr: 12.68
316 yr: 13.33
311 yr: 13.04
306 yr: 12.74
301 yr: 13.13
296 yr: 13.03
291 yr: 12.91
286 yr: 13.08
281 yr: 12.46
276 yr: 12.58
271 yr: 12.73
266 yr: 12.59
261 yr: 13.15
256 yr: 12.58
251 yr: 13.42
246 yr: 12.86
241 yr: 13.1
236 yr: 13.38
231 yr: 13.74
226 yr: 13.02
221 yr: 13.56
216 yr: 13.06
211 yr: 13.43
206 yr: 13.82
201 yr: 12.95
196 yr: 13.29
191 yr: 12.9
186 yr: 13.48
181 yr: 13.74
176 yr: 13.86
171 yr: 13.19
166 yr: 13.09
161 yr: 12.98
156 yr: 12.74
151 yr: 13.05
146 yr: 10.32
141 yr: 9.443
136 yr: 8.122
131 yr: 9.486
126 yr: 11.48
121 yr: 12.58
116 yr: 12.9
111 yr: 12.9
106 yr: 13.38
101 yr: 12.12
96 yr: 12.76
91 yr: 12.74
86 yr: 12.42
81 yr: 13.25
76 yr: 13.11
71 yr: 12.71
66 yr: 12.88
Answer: 0.27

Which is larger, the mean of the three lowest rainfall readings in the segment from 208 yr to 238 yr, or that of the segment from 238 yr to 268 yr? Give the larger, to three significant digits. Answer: 13.2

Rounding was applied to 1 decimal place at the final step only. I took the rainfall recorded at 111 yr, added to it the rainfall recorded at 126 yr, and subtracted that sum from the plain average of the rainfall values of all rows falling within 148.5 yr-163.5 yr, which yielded -11.5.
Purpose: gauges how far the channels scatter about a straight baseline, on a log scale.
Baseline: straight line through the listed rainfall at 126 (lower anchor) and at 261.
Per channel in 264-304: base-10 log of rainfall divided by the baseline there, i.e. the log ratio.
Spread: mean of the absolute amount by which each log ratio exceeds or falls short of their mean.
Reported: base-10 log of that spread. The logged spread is -2.38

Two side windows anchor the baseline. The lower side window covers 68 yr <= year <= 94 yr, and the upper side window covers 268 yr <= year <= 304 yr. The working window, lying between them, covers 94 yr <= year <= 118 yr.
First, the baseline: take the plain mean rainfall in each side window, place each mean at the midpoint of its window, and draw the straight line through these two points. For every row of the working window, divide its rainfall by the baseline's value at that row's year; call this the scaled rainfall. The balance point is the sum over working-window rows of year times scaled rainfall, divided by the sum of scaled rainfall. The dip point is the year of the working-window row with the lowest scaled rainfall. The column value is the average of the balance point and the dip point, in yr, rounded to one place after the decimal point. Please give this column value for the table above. 103.5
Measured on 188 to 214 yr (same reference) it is 196.1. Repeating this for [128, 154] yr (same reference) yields 139.0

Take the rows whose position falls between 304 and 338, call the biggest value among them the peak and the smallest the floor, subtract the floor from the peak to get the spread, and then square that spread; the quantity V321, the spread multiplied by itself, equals 1.2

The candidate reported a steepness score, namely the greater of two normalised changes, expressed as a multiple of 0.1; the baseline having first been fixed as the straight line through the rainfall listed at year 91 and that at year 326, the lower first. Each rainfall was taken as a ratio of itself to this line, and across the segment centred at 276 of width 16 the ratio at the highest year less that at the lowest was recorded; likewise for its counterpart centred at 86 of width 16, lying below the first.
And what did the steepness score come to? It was -0.22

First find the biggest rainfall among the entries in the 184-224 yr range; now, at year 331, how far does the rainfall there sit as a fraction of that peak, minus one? -0.10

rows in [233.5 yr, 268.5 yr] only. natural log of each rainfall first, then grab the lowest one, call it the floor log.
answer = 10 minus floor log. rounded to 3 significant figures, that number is 7.47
